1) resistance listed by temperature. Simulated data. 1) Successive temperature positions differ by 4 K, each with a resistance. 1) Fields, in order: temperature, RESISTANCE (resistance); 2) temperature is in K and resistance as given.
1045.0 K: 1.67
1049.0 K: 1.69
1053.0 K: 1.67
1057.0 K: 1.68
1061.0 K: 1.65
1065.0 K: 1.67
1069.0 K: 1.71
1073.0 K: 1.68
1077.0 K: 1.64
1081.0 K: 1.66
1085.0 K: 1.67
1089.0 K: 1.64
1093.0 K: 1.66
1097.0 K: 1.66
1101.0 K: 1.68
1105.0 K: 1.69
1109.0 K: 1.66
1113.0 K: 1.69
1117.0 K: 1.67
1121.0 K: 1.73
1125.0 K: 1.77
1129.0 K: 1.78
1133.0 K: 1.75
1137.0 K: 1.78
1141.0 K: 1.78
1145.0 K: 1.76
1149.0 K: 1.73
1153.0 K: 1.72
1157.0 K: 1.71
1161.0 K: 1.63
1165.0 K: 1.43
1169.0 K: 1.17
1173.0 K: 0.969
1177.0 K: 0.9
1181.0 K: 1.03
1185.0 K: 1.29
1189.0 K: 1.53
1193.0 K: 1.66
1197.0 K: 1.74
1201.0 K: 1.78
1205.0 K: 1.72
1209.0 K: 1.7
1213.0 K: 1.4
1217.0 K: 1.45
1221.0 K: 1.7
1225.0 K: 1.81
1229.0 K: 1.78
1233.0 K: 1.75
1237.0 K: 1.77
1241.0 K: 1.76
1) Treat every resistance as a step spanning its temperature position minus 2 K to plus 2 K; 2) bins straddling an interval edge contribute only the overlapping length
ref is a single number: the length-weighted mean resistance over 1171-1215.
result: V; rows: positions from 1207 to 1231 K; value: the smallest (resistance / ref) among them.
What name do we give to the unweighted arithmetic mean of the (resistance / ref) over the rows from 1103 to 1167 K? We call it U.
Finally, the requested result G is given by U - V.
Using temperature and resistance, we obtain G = 0.2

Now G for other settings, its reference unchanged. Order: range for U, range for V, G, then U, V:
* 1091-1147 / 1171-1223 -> 0.6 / 1.20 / 0.63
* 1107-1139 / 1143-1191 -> 0.6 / 1.21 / 0.63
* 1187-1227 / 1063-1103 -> 0.0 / 1.15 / 1.15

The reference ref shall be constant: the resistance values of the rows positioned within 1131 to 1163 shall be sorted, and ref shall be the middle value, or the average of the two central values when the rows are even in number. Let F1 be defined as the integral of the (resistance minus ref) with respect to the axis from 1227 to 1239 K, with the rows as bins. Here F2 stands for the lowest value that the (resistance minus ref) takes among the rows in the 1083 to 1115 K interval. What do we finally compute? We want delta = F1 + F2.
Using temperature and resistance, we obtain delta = 0.2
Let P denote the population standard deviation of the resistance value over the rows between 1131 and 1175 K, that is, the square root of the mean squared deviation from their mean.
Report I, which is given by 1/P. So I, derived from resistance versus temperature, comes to 4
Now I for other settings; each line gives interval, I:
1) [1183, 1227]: 6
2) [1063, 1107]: 51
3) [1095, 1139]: 22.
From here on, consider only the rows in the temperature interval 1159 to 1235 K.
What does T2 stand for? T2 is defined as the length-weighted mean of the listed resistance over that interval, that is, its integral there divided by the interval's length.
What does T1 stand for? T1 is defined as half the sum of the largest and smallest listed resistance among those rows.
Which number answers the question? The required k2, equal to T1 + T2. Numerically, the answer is 2.85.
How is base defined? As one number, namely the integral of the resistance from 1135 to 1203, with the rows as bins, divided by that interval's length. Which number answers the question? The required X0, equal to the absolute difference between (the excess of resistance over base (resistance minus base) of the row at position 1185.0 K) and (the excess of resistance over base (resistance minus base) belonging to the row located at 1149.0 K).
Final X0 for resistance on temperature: 0.440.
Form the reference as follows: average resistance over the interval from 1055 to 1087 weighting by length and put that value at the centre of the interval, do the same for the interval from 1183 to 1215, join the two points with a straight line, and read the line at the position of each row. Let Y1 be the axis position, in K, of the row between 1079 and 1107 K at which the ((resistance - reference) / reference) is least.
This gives 1089.0 K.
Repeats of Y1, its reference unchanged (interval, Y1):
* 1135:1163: 1161.0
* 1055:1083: 1077.0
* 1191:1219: 1213.0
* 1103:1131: 1109.0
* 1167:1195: 1177.0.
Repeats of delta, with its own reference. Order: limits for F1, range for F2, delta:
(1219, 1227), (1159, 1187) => -0.7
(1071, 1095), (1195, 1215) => -2.3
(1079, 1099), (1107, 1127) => -1.7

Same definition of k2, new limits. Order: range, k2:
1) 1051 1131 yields 3.39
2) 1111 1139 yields 3.46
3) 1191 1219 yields 3.23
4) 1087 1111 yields 3.33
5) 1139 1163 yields 3.43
